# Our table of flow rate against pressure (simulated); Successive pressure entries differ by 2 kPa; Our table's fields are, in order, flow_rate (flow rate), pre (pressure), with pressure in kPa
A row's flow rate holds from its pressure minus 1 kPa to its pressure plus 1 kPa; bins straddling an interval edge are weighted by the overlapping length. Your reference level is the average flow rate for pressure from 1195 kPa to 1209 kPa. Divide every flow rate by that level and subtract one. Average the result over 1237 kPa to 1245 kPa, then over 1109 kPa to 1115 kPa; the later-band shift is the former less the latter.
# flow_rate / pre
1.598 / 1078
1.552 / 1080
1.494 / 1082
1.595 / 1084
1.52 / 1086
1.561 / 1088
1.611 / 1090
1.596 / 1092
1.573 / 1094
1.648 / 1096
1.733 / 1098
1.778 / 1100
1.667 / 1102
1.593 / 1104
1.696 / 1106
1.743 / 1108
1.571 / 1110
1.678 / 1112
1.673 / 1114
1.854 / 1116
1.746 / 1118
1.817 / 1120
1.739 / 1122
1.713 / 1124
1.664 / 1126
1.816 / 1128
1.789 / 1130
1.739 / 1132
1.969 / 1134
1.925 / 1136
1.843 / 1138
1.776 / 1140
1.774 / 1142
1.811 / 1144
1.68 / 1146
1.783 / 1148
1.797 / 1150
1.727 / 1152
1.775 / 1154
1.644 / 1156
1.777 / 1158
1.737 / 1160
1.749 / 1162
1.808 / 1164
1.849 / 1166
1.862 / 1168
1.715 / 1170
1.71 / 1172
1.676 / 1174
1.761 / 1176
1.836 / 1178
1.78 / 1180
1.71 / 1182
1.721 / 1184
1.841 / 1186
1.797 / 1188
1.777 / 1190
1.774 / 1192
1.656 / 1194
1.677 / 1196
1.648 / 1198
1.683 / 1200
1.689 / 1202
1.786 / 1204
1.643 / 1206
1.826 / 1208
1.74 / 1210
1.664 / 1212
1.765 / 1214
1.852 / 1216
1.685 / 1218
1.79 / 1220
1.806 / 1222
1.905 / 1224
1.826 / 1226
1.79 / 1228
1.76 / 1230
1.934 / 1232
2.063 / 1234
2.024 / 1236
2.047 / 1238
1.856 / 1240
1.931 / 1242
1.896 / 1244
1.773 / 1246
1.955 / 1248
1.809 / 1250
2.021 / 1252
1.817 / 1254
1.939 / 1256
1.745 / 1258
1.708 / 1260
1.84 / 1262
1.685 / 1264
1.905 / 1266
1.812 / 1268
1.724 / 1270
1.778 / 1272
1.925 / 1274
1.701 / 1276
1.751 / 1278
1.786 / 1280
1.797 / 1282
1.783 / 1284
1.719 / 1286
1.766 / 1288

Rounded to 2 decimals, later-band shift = 0.17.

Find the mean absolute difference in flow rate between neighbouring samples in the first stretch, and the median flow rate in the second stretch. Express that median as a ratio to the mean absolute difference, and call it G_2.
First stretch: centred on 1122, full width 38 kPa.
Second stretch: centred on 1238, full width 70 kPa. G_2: 20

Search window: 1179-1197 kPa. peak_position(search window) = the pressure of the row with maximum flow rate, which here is 1186 kPa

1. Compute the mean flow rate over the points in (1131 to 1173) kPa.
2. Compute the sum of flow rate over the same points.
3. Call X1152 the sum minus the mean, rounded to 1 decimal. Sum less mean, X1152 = 35.7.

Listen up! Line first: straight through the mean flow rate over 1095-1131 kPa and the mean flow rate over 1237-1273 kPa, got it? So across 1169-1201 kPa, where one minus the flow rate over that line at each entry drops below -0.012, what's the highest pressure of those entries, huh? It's 1186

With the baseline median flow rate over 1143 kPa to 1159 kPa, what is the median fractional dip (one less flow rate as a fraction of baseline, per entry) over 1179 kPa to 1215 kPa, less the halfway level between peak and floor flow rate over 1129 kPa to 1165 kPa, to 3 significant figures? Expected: -1.78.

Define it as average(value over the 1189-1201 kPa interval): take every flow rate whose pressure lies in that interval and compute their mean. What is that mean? 1.70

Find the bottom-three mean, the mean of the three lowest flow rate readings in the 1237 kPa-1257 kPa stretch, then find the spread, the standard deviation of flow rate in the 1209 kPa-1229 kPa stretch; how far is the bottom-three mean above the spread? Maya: 1.73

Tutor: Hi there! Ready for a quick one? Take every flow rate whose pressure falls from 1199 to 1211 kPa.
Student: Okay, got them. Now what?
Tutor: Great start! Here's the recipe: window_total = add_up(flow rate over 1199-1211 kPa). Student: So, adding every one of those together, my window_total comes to 10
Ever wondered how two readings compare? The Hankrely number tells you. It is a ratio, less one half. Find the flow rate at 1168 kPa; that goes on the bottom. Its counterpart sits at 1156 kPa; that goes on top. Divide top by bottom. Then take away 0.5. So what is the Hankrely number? 0.38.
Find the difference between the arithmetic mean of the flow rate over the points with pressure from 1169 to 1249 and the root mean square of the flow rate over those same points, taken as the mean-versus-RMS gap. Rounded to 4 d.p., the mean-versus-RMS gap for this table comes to -0.0032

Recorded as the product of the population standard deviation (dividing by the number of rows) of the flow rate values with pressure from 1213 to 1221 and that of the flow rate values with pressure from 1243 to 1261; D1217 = 0.0060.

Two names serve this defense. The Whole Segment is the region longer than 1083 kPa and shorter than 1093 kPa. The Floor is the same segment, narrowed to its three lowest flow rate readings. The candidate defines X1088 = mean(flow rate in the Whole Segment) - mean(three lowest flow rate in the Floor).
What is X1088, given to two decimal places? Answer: 0.02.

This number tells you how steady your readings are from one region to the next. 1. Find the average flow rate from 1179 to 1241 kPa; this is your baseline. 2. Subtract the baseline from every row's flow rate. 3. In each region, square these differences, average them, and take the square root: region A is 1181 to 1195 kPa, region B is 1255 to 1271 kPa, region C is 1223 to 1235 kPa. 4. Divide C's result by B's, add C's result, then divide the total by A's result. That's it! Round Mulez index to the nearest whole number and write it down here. 24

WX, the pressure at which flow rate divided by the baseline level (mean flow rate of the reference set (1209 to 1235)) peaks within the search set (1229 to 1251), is 1234 kPa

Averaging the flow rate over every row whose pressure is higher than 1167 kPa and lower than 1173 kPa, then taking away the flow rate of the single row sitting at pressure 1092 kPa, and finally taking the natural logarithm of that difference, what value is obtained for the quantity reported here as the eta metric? -1.79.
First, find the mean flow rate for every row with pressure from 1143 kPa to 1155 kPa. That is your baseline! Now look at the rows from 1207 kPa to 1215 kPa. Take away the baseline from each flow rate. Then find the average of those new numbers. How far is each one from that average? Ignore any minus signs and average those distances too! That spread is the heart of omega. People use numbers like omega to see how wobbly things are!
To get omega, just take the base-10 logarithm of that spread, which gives -1.33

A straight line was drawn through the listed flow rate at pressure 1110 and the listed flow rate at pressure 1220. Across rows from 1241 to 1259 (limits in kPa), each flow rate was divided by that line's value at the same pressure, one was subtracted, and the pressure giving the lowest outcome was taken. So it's 1258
